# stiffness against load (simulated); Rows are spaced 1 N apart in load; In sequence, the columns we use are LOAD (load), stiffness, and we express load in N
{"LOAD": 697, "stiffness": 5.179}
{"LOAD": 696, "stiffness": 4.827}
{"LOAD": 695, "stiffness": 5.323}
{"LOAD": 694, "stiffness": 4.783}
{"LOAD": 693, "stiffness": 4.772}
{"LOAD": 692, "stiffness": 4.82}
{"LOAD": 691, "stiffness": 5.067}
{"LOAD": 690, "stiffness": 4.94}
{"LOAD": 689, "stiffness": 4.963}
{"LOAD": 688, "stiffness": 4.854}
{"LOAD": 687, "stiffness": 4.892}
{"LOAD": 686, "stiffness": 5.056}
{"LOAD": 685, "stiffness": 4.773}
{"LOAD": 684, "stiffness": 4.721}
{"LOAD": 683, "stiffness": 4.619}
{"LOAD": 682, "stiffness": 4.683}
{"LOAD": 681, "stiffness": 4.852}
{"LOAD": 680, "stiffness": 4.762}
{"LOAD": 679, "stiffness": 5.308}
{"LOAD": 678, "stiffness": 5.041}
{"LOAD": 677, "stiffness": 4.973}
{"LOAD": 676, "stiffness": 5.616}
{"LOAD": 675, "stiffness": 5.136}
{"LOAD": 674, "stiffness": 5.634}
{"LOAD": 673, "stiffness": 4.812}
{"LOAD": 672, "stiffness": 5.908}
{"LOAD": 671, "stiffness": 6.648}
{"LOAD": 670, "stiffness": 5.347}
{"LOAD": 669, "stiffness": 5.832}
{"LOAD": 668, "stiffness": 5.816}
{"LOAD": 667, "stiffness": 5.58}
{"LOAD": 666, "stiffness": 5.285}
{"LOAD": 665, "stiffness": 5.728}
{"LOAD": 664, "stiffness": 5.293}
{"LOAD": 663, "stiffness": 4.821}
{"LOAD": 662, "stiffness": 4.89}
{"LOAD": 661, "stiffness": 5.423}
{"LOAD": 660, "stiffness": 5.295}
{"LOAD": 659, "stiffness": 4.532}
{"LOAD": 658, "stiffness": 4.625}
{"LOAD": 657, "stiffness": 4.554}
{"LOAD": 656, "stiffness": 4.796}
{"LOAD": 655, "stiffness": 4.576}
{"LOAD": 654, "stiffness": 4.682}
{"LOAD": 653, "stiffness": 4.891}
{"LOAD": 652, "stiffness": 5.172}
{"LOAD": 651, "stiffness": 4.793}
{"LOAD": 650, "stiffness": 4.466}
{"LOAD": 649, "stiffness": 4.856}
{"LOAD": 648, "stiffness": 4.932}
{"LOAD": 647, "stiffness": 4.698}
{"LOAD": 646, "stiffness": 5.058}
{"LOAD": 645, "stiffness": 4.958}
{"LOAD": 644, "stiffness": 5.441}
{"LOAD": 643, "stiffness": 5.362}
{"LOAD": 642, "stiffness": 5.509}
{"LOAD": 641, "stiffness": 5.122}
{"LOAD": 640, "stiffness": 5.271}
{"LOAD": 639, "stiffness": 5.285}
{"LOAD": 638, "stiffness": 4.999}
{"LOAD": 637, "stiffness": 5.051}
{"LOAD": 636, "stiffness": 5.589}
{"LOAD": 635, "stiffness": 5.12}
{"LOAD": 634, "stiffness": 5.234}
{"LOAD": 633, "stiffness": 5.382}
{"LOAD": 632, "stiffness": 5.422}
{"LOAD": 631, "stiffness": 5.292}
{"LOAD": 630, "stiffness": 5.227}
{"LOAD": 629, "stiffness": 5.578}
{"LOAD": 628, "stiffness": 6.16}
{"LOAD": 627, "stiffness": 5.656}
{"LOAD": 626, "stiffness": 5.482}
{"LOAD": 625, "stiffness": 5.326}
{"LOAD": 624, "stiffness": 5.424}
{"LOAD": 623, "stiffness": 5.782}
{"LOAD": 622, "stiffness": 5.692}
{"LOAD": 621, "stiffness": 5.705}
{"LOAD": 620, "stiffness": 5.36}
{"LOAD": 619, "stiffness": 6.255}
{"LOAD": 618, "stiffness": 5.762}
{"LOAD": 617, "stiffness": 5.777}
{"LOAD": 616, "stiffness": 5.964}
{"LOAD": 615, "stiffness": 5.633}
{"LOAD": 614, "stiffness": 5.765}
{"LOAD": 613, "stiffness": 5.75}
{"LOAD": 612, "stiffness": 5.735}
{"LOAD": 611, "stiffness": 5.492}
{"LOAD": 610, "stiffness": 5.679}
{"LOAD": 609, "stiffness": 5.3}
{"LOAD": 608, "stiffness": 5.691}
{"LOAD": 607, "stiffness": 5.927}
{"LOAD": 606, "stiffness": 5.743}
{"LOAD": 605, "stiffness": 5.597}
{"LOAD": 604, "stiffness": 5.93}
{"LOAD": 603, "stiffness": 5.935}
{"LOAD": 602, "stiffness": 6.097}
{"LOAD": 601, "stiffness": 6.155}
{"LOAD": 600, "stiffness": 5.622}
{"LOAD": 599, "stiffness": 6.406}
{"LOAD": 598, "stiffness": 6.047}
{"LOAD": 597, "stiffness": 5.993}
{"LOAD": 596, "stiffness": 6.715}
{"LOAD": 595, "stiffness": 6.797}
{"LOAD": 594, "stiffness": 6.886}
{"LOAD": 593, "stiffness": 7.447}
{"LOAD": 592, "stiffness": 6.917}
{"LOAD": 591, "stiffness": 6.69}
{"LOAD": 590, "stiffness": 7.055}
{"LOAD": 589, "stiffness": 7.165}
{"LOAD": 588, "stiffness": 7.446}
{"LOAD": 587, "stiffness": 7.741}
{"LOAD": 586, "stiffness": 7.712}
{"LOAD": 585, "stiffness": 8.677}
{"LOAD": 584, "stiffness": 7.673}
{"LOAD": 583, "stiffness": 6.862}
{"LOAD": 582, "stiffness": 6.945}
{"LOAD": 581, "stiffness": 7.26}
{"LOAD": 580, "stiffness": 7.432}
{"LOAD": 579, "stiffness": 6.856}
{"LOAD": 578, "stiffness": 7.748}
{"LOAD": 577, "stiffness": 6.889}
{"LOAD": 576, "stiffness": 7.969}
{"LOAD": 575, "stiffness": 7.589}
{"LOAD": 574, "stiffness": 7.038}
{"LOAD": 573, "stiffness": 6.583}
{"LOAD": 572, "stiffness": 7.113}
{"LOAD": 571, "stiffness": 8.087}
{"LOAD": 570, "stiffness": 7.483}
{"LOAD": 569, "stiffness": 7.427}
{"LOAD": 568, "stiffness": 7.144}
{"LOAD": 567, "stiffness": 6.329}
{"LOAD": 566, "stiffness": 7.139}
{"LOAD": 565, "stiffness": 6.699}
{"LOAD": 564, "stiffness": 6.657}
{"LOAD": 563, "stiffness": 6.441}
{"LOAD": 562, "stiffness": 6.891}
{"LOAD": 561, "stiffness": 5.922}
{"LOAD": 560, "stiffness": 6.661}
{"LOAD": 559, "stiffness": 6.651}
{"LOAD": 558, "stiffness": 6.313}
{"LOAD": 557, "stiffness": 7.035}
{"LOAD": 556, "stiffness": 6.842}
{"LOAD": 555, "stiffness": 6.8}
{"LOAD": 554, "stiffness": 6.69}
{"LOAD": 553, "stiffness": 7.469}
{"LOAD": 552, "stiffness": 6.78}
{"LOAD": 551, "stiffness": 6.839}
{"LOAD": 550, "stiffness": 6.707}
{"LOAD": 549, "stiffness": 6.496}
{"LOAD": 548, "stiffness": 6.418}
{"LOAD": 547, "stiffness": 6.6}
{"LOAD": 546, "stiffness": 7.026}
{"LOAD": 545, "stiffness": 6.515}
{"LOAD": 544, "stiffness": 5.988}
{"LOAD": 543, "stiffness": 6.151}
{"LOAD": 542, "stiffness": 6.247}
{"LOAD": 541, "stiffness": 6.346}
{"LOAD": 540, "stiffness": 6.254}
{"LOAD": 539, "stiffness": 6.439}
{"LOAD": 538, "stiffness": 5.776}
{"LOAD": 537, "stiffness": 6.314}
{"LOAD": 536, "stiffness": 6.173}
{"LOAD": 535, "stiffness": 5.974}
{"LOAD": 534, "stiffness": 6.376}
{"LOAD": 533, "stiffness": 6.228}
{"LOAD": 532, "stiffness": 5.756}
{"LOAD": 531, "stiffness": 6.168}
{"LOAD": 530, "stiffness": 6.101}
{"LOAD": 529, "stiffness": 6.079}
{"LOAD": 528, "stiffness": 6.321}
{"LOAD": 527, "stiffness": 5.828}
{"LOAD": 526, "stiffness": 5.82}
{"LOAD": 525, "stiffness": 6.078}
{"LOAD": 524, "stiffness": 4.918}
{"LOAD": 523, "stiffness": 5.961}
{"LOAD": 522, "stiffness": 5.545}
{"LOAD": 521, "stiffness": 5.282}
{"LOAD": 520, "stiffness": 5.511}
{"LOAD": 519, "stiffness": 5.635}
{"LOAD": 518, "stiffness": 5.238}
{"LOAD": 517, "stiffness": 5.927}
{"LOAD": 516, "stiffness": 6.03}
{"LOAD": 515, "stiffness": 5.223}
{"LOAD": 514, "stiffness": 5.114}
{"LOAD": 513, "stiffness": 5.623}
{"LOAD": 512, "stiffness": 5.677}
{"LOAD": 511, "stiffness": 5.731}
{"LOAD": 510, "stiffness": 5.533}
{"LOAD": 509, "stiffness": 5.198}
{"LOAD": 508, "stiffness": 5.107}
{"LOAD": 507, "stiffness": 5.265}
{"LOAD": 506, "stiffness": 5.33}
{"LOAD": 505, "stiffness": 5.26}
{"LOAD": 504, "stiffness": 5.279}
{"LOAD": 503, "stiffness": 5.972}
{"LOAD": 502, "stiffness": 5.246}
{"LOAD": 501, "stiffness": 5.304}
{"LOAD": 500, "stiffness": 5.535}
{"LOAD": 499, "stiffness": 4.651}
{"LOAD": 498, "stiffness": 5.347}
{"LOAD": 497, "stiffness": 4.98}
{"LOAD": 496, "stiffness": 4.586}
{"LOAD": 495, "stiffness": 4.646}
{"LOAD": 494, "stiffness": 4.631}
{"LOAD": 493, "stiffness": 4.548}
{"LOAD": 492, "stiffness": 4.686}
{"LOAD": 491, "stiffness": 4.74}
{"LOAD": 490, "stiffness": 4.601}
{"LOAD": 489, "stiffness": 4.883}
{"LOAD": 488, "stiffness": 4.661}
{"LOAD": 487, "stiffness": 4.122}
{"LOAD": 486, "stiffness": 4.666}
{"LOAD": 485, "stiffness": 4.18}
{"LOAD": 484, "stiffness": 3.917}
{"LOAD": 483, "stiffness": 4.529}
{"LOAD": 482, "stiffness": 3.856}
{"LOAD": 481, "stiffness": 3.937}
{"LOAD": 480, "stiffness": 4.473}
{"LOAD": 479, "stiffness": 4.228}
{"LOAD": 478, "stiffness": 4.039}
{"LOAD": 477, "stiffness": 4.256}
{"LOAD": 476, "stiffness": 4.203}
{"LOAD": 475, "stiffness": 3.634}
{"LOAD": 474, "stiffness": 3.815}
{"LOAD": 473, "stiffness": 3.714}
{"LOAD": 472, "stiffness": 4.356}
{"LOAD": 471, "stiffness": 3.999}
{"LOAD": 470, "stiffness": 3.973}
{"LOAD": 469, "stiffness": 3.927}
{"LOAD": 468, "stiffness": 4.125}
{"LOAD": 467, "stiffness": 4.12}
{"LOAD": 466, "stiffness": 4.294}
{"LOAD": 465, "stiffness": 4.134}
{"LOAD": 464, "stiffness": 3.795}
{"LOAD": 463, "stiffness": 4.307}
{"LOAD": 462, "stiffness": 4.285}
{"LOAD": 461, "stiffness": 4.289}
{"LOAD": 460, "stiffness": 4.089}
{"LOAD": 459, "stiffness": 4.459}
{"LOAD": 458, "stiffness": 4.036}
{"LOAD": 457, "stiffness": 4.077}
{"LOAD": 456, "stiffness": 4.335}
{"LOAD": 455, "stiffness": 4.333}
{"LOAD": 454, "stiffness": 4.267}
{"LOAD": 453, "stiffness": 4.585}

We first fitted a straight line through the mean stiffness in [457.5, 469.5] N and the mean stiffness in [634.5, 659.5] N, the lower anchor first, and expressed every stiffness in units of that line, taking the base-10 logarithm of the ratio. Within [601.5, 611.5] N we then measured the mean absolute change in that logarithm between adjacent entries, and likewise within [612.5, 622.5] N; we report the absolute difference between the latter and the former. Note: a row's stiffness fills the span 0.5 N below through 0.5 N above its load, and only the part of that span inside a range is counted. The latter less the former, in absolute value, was 0.0029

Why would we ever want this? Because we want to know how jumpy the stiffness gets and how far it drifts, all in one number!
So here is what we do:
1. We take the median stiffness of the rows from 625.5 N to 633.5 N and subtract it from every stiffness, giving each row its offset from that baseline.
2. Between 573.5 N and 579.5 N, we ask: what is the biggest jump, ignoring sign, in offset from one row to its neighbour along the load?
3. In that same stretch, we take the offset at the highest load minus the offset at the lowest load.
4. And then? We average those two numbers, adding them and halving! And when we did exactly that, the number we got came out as 0.45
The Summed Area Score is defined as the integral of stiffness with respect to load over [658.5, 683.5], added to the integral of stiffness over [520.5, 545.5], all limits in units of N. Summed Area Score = 282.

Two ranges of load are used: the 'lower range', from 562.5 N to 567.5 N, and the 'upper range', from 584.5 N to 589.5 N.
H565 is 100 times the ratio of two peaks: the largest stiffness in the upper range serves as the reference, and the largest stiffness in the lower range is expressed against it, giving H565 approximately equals 82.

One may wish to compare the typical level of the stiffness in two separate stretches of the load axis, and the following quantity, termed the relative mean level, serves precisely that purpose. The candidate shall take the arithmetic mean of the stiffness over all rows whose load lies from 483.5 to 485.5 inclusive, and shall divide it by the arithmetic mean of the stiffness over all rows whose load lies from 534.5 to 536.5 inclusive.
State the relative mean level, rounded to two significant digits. 0.67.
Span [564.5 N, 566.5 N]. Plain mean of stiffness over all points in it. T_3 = 6.9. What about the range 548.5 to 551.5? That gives 6.7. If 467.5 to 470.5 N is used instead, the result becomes 4.0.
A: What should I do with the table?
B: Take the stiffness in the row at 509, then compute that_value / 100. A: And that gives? 0.052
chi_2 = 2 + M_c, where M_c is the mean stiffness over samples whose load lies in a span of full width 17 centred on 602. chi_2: 8.03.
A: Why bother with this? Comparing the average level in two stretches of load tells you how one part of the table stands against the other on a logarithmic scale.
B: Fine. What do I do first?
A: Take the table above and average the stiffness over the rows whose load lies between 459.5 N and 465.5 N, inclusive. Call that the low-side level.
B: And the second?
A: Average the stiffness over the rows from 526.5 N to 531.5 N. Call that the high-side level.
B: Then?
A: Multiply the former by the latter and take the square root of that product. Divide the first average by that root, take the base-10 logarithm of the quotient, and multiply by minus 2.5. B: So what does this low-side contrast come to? 0.21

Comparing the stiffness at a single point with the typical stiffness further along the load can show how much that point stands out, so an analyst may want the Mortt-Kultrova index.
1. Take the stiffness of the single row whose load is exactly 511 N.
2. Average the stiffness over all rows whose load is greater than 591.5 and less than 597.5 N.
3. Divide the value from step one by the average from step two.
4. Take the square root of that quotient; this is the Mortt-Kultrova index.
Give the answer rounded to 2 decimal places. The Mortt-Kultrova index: 0.92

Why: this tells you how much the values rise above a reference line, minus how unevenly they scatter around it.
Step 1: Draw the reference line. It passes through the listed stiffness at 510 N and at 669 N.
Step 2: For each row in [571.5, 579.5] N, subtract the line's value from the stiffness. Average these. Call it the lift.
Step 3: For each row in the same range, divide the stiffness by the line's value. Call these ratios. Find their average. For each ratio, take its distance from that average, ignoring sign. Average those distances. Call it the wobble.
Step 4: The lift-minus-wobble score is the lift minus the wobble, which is 1.5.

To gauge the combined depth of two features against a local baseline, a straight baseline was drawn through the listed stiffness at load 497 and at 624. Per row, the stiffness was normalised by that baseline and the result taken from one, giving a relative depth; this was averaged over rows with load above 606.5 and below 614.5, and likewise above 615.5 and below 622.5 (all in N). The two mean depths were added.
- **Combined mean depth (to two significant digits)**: -0.12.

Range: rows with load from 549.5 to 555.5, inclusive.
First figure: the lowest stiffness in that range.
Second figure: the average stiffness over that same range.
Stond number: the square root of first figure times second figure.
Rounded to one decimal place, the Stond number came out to 6.8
